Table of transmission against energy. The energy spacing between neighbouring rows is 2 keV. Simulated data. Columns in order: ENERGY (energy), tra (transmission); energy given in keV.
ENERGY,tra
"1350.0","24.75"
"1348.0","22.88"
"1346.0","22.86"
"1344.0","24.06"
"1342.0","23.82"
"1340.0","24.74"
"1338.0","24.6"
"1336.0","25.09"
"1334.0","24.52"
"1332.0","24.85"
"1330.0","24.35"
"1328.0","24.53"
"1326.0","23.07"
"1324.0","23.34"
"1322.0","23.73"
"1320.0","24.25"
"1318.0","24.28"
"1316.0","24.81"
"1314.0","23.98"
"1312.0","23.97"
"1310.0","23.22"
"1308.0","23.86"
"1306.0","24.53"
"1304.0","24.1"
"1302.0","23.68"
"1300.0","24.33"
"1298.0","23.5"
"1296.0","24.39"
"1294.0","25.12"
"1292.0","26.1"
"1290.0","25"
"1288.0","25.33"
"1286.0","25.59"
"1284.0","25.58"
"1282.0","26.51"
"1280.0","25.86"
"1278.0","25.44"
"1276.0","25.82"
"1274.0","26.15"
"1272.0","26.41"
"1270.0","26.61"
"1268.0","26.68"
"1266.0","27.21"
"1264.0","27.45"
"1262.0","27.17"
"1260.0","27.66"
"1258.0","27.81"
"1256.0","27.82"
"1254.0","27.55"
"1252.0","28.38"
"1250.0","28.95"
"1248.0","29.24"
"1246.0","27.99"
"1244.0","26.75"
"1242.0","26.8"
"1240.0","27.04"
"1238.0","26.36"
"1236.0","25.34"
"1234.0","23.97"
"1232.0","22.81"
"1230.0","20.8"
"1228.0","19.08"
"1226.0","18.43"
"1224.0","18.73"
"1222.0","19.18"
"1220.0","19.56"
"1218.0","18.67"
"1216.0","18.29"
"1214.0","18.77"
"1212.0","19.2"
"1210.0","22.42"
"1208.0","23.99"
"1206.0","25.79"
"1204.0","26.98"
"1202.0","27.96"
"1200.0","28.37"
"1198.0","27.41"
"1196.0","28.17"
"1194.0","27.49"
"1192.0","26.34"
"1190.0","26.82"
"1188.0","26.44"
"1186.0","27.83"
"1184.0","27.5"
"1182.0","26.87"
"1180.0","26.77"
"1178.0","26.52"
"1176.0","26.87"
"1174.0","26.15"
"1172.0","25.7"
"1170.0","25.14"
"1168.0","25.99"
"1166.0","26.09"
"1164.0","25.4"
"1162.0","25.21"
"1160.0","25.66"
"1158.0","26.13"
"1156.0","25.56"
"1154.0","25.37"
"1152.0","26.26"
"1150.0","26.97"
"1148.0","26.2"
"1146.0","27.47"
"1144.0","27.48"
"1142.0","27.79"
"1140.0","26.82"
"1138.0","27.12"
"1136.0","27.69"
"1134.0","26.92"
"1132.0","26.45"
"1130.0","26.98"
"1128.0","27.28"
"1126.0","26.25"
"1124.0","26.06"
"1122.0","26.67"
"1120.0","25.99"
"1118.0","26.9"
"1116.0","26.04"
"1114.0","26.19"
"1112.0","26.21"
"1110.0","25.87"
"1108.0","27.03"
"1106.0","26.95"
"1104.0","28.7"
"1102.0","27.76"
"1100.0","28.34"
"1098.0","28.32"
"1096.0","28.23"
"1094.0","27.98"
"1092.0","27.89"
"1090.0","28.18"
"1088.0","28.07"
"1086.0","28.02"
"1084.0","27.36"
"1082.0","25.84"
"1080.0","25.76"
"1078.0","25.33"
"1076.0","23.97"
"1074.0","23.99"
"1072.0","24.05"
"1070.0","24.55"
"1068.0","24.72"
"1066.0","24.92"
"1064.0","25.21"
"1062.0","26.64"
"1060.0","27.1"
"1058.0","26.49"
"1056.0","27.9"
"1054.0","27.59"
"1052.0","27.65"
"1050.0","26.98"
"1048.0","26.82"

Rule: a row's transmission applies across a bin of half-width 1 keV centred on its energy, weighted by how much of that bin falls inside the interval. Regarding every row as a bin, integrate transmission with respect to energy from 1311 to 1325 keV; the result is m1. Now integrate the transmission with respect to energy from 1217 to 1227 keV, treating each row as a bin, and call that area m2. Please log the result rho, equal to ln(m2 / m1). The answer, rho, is -0.58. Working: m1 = 337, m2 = 189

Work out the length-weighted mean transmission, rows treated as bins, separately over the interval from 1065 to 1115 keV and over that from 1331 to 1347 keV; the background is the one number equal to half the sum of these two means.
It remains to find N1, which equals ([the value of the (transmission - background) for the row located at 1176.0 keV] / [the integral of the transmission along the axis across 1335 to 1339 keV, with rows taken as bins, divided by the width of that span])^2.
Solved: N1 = 0.0033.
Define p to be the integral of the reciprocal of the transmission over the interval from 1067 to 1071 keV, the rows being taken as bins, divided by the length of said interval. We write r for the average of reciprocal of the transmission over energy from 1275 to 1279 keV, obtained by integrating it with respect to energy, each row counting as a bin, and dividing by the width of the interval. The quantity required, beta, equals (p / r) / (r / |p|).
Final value 1.08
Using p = 0.041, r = 0.0390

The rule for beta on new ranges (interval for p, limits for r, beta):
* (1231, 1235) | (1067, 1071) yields 1.11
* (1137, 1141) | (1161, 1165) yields 0.88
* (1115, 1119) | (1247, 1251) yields 1.21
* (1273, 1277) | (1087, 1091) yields 1.17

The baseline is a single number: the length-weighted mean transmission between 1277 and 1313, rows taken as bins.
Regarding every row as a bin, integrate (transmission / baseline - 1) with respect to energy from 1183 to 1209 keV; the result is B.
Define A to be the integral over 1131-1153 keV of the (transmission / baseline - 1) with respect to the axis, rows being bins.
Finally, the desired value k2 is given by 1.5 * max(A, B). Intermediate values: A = 2.0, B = 2.3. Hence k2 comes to 3.5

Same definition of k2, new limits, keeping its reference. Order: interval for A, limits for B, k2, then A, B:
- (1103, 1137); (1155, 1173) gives 4.0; 2.7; 0.6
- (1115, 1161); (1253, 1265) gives 5.1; 3.4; 1.4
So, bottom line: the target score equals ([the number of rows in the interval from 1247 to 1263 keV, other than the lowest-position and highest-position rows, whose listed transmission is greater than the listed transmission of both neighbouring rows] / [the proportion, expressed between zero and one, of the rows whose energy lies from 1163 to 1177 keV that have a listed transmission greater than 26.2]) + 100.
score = 107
